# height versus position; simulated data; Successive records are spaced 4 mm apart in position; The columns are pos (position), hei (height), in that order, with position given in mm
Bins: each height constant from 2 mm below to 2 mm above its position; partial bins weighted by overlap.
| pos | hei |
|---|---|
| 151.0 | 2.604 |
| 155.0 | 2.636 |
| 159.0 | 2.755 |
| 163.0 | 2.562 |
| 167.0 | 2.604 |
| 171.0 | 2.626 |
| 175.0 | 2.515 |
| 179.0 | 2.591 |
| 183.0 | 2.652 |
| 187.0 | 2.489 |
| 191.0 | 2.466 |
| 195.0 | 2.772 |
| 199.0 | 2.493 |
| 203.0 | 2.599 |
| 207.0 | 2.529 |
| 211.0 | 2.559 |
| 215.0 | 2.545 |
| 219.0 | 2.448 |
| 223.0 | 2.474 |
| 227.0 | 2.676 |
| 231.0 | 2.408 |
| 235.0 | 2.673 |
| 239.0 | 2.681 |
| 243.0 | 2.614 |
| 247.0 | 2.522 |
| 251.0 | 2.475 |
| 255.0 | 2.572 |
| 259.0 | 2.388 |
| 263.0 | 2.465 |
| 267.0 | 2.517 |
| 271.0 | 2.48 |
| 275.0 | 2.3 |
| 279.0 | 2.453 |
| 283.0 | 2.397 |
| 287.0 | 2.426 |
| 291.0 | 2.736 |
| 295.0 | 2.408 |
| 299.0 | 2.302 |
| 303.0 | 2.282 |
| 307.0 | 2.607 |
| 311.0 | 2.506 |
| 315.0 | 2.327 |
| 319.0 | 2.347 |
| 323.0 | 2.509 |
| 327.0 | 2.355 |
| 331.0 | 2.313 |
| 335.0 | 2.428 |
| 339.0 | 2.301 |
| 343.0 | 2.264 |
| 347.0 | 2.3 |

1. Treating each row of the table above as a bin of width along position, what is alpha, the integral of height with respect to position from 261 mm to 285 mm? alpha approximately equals 58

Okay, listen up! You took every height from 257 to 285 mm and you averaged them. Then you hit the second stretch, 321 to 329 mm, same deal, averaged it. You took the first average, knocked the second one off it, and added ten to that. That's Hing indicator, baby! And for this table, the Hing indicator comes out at 10.0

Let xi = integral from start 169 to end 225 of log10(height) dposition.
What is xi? 22.8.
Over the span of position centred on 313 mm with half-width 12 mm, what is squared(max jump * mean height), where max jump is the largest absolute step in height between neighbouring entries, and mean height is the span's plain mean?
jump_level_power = 0.62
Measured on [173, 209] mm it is 0.62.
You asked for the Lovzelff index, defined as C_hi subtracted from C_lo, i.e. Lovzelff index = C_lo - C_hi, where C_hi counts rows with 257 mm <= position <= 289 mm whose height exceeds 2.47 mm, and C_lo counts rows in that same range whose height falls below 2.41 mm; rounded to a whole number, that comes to 1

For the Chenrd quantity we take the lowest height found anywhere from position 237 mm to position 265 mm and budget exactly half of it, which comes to 1.19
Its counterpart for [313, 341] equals 1.15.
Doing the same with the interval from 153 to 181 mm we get 1.26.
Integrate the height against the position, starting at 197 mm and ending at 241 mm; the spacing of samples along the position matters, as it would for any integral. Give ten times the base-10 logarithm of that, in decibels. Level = 20.51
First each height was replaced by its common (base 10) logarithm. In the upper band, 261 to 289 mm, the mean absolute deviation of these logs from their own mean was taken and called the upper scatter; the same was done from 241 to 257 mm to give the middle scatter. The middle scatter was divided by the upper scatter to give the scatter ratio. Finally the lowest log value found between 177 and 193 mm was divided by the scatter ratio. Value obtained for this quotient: 0.45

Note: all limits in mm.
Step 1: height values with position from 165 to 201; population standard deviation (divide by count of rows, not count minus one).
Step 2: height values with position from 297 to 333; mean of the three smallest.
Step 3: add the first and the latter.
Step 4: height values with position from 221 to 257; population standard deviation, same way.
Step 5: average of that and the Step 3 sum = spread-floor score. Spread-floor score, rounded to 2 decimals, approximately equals 1.24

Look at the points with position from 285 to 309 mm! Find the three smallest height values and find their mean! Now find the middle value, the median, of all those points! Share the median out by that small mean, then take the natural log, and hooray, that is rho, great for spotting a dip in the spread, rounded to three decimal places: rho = 0.036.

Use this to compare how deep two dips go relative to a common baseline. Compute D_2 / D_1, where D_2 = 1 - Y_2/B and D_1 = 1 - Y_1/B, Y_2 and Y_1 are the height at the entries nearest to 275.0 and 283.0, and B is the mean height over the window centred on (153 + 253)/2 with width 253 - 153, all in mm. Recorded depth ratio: 1.5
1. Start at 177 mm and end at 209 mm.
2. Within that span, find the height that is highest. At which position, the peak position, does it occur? 195.0 mm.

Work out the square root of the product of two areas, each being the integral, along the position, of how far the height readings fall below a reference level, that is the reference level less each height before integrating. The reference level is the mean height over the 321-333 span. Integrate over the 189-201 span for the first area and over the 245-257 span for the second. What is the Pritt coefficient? 1.9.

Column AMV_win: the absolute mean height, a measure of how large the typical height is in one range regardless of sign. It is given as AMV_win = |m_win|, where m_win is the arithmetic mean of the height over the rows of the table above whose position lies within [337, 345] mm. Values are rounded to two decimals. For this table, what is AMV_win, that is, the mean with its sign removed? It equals 2.28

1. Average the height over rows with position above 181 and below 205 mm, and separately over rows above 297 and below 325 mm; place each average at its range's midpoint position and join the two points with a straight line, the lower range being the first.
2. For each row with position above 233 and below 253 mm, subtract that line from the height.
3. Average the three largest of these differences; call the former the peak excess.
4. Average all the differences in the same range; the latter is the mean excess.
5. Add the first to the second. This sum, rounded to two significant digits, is 0.23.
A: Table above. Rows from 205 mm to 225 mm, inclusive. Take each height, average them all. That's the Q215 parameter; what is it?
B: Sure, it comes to 2.51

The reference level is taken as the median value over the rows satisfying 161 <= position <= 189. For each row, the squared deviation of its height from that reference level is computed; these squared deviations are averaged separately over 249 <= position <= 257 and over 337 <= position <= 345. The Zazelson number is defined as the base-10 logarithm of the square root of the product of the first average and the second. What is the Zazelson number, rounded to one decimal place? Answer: -1.6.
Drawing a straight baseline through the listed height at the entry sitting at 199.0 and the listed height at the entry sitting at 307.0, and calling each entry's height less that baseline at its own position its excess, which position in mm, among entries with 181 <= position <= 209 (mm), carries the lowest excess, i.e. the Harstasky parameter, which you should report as 191.0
